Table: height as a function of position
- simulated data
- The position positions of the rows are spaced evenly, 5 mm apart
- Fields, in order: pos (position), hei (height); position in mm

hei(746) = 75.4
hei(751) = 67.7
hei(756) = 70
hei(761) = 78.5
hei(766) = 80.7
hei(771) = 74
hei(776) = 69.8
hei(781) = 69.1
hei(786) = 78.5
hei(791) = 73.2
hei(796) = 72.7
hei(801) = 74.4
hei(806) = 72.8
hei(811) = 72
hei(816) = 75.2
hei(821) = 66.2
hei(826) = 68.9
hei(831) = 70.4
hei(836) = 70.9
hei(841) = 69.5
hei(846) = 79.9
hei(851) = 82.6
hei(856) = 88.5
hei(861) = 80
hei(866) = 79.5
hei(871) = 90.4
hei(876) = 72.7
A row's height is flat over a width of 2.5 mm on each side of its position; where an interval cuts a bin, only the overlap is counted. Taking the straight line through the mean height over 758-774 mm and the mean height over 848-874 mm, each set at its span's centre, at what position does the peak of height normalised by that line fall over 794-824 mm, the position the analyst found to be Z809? 801 mm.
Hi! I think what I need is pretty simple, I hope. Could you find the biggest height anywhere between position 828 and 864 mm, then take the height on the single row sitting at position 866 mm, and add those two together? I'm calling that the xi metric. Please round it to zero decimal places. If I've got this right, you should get 168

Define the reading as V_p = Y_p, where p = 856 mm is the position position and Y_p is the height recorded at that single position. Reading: 88.5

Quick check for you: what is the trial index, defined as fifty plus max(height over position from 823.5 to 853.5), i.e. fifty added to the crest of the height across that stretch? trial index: 133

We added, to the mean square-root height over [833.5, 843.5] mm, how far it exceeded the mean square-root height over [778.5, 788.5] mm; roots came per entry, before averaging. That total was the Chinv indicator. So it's 8.2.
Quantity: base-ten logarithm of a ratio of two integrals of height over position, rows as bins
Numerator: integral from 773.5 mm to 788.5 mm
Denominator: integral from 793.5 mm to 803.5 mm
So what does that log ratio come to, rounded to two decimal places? 0.17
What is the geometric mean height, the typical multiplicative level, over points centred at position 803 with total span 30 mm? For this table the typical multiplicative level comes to 73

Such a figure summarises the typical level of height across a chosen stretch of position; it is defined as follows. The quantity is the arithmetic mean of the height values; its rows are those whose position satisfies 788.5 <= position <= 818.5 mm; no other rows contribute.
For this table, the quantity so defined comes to 73.4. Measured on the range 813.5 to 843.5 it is 70.2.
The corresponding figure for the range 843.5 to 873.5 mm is 83.5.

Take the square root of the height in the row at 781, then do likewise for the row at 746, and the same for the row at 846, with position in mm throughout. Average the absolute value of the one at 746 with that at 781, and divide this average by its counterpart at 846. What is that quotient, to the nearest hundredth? 0.95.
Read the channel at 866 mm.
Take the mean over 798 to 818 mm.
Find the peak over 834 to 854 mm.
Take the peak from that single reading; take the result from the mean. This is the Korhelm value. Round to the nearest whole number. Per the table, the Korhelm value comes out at 77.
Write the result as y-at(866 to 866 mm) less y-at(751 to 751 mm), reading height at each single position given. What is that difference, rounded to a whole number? 12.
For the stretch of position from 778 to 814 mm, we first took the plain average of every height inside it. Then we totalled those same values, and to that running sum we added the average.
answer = 586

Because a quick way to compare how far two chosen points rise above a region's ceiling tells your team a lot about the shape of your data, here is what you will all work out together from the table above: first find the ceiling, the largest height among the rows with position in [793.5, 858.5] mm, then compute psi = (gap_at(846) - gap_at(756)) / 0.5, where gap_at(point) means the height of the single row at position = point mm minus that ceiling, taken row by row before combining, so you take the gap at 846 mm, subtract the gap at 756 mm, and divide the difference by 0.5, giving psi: 20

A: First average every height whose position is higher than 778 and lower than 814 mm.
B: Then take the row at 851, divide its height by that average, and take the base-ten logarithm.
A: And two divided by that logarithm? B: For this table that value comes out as 38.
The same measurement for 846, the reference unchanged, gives 53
